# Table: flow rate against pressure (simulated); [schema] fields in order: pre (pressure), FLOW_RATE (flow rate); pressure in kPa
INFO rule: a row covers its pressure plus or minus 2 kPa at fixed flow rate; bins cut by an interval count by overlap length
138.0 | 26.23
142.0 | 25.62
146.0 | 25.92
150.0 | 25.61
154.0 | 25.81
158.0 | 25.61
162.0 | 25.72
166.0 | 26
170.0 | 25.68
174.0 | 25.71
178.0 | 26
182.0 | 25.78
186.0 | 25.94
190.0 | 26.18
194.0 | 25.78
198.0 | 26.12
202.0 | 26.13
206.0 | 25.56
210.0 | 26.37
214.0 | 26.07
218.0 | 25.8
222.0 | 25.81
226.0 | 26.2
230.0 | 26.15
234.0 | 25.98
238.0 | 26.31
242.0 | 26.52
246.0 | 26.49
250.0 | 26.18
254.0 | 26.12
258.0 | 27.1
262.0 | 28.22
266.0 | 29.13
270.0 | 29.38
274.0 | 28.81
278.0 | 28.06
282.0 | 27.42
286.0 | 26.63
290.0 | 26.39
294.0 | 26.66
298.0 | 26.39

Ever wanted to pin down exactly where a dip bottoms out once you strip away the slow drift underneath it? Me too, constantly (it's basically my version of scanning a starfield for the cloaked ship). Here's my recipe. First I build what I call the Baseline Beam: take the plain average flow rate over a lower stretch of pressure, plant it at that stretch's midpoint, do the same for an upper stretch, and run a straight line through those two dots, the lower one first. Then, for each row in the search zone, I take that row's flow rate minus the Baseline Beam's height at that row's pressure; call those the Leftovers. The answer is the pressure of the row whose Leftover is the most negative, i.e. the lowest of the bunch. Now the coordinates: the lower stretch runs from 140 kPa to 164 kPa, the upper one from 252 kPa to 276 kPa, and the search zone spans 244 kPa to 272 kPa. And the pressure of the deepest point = 254.0 kPa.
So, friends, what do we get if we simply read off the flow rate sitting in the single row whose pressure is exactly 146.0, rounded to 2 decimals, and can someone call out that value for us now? 25.92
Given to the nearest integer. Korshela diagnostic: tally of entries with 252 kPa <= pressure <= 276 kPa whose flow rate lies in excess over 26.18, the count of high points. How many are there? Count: 5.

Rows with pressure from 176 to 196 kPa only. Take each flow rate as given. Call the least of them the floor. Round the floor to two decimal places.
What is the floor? 25.78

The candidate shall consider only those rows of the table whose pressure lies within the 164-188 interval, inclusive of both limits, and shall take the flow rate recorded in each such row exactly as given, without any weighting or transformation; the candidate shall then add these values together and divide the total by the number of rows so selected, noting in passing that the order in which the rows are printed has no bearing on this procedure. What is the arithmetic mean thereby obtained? 25.9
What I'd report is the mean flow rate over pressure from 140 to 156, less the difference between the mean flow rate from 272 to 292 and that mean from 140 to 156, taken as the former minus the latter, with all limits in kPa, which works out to 24.0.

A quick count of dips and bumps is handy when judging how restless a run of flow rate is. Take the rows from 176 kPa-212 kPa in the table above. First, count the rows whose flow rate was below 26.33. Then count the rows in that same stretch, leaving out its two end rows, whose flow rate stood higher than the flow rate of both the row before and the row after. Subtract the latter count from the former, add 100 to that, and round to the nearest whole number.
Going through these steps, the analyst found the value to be 106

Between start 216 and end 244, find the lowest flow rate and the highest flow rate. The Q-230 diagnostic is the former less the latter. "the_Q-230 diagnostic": -0.72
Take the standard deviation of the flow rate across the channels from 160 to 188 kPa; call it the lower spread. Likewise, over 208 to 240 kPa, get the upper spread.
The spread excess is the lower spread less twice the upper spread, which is -0.3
